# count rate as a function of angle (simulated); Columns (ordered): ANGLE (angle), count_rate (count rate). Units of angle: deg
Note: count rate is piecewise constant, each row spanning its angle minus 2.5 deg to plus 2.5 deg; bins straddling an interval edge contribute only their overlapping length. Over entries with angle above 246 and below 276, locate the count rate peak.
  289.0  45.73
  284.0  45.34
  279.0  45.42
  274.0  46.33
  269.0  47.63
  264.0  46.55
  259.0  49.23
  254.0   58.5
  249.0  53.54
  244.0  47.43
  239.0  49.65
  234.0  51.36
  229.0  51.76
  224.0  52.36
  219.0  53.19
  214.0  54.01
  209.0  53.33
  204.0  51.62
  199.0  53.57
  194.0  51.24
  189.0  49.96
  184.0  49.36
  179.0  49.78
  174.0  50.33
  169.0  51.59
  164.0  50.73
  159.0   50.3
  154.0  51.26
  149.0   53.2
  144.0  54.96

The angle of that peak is 254.0 deg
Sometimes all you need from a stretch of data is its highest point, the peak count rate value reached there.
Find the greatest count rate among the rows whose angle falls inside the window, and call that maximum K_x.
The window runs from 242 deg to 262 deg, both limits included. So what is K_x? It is 58.5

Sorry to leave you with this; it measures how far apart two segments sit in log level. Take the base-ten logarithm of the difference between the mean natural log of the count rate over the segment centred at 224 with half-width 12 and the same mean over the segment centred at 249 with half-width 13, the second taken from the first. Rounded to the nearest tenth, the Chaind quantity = -1.7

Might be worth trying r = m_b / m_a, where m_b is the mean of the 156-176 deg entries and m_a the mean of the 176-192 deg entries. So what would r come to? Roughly 1.02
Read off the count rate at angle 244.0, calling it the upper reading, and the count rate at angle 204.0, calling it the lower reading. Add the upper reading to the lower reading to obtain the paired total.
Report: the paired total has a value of 99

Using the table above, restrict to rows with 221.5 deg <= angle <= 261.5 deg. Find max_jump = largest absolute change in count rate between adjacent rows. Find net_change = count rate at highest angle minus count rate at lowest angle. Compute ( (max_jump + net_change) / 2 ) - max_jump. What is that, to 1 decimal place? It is -6.2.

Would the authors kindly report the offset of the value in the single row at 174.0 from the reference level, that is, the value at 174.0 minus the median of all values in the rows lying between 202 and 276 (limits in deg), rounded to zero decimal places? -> -1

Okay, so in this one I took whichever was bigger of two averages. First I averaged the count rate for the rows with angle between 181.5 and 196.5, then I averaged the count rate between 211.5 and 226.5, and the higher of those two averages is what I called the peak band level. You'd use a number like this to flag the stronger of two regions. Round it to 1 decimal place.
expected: 53.2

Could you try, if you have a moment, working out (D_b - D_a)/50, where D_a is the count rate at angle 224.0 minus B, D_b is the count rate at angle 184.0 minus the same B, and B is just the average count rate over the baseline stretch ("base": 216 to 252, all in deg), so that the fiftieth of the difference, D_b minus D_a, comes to -0.060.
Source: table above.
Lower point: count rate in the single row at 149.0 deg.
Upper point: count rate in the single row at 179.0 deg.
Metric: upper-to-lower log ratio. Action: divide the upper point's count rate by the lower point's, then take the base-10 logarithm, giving -0.029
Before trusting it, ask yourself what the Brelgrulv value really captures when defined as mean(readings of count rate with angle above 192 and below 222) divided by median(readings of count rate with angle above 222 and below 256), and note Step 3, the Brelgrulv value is 1.02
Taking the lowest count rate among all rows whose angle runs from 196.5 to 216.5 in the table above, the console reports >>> 51.62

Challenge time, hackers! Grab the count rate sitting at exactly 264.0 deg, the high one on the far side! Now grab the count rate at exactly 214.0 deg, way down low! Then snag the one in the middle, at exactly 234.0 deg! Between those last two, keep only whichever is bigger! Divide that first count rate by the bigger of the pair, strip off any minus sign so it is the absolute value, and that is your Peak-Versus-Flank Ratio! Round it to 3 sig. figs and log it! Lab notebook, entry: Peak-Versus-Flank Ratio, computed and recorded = 0.862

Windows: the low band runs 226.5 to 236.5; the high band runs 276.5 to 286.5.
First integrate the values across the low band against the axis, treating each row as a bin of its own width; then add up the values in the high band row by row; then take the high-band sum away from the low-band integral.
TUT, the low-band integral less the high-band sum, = 425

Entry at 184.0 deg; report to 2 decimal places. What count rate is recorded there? 49.36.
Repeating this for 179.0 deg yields 49.78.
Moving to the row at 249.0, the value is 53.54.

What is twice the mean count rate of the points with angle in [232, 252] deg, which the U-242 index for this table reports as 101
